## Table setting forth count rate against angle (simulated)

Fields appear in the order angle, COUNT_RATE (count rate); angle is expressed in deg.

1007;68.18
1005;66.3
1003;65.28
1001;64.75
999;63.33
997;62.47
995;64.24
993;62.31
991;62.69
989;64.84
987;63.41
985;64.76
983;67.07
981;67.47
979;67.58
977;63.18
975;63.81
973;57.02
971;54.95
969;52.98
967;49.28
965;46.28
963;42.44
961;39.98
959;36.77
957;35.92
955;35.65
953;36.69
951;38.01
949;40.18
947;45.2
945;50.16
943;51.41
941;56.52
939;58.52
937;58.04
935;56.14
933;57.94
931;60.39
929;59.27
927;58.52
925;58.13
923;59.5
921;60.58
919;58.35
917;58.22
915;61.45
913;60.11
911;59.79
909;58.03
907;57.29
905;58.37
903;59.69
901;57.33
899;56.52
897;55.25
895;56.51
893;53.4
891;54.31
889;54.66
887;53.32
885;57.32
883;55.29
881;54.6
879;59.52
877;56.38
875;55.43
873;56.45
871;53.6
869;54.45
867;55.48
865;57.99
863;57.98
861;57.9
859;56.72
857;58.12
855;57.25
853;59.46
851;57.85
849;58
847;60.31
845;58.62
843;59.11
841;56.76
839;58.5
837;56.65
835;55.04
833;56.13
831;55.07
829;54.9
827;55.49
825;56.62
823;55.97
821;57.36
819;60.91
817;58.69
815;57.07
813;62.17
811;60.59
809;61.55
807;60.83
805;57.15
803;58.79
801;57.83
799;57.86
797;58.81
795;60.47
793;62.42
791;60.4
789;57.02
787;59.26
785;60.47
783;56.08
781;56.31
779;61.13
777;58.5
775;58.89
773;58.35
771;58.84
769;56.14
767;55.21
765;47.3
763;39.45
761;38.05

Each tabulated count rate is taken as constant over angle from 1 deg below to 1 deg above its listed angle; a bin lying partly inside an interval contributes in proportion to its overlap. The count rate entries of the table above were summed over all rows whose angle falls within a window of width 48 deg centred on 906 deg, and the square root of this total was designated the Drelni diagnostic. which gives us 37.2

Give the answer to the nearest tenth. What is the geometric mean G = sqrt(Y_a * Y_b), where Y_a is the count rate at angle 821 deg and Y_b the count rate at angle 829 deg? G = 56.1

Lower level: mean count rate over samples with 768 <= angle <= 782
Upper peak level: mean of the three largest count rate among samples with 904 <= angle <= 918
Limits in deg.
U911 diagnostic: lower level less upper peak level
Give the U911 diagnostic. -2.1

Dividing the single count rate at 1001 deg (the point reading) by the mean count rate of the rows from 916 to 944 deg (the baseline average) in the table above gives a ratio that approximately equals 1.12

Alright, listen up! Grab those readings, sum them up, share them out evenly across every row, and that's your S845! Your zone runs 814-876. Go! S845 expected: 57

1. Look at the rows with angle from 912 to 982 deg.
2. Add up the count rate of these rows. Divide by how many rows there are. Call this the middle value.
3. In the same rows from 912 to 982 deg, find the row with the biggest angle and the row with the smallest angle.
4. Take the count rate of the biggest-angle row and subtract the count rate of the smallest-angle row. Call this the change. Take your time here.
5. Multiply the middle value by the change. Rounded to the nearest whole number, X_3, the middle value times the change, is 390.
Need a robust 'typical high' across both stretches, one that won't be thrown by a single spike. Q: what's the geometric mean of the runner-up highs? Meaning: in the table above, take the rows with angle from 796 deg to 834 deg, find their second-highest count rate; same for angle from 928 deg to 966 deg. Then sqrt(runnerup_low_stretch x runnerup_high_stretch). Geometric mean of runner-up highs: 60.4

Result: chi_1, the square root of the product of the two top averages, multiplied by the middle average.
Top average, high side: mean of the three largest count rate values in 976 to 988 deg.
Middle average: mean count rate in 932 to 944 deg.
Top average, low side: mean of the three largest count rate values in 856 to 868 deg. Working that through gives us 3528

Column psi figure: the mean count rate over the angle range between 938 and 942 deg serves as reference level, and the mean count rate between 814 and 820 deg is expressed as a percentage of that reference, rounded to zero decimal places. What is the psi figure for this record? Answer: 102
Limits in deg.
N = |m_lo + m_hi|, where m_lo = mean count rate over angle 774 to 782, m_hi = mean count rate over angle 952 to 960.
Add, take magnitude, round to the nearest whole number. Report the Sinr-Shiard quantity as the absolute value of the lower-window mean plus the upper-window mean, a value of 95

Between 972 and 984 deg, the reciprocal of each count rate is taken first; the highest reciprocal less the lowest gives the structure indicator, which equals 0.0027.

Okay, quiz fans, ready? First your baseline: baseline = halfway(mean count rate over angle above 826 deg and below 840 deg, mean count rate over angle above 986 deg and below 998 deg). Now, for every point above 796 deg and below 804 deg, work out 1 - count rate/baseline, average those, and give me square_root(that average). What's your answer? 0.149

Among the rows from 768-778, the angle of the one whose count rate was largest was 775 deg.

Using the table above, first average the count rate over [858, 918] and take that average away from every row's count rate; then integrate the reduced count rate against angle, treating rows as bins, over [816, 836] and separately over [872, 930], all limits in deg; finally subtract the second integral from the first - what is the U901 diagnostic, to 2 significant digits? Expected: -37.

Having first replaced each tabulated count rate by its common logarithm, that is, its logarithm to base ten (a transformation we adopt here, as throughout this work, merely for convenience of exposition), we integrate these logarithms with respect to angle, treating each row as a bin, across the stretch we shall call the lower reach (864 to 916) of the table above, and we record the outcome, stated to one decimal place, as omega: 91.1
